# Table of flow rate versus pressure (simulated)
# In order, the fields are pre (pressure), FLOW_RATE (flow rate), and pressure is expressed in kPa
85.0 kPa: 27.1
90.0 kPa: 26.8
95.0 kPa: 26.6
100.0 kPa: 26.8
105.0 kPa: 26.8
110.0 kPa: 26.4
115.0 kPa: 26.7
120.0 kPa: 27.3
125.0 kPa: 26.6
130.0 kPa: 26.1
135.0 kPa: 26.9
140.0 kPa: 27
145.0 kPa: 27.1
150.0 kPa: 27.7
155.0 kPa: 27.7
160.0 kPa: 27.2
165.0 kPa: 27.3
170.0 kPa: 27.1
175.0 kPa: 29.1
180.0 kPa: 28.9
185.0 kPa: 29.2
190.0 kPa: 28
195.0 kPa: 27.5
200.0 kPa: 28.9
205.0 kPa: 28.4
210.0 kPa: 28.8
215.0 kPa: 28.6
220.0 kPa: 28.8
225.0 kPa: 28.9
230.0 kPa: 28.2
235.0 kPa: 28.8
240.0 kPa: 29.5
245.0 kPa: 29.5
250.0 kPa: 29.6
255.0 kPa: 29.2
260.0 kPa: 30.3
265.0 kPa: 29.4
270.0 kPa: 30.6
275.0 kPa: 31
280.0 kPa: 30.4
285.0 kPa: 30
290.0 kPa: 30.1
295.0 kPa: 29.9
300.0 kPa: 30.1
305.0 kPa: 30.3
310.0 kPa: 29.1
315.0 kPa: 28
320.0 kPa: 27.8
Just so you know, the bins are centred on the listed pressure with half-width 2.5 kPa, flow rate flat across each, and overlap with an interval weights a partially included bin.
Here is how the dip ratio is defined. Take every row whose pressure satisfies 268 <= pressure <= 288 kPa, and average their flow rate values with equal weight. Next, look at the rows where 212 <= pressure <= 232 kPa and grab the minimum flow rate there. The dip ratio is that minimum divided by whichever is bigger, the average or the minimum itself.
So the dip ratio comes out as 0.925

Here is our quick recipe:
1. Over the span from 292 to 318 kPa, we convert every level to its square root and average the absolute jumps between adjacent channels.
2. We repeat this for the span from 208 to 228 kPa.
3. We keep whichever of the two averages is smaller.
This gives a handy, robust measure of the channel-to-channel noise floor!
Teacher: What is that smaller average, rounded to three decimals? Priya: 0.016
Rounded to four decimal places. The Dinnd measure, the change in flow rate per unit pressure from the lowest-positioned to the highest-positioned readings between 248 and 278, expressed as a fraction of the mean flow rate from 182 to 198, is 0.0020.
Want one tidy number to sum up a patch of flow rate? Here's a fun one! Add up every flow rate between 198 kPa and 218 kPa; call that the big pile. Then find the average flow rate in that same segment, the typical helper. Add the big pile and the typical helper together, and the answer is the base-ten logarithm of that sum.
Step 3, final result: 2.16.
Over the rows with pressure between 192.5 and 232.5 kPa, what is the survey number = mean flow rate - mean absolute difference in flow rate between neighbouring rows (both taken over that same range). 28.0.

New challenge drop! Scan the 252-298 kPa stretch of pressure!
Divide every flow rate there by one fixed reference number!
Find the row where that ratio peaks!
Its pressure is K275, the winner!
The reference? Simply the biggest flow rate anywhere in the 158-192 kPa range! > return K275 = 275.0 kPa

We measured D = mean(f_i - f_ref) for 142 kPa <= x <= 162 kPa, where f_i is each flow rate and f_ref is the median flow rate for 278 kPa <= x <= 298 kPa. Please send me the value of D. -2.6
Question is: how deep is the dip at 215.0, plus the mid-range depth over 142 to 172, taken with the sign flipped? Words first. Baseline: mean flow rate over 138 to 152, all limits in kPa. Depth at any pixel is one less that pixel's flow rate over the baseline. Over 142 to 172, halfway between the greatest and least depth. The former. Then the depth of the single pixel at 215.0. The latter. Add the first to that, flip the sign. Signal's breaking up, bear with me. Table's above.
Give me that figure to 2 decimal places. 0.05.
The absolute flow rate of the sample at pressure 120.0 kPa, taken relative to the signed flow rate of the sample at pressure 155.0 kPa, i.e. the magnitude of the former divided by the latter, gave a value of 0.986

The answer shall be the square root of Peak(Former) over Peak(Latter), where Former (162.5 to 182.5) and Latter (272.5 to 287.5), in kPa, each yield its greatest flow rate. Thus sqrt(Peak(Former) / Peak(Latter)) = 0.969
